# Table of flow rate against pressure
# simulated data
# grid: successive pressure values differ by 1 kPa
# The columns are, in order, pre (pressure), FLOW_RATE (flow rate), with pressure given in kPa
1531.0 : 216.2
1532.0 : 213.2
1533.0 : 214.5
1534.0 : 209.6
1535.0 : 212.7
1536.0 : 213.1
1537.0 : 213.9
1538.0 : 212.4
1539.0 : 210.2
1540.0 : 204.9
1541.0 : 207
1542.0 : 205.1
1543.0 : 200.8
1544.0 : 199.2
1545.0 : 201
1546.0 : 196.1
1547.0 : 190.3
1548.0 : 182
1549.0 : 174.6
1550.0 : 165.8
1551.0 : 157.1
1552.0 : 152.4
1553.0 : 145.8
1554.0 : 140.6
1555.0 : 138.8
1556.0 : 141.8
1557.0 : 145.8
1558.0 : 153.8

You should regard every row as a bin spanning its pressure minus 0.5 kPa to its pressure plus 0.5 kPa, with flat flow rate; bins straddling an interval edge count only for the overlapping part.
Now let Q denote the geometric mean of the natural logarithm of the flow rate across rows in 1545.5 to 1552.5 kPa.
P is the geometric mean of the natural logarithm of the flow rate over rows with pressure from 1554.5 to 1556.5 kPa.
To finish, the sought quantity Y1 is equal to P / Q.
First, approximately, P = 4.94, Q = 5.15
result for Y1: 0.96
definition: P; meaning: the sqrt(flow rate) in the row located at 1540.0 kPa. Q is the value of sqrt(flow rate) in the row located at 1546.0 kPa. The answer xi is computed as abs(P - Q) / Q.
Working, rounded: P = 14.3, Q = 14.0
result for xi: 0.02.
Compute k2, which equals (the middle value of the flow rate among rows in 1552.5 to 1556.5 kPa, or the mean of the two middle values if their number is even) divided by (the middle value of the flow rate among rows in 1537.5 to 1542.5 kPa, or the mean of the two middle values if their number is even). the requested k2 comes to 0.68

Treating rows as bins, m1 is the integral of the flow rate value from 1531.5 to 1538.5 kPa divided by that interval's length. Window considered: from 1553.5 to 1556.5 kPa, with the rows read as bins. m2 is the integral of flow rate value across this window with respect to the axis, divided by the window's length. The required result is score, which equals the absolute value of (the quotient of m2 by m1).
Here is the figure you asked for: 0.66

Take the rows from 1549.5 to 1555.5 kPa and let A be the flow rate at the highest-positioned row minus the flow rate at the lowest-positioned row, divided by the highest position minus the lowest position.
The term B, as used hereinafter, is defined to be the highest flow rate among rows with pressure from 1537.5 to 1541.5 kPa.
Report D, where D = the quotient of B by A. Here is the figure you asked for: -39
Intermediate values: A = -5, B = 212.4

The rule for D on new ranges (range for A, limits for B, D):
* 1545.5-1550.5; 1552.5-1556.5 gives -19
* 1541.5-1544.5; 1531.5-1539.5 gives -73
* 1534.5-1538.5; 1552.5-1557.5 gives -1458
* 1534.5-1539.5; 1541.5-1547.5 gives -328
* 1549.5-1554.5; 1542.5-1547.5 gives -32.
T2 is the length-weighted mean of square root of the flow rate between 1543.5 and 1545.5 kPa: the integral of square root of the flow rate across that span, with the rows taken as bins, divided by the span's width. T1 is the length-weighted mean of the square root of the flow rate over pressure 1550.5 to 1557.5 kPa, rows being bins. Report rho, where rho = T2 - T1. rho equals 2.1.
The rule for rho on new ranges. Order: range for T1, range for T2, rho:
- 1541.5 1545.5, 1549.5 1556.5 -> -2.0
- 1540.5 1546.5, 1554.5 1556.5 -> -2.4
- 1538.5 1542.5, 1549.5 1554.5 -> -2.0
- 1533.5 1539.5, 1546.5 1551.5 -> -1.4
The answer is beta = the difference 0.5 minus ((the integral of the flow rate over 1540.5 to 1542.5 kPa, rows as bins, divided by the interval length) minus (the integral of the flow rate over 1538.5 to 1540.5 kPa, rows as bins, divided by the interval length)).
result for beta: 2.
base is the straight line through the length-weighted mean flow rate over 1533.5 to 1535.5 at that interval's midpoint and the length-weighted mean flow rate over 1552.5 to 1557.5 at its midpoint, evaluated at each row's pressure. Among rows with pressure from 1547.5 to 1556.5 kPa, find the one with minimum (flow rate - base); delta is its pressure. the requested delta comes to 1554.0 kPa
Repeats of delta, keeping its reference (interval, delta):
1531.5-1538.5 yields 1532.0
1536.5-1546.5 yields 1537.0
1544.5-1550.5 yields 1550.0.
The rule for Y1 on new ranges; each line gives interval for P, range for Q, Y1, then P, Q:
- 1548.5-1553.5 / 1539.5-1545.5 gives 0.95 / 5.07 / 5.31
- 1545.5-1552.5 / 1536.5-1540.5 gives 0.96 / 5.15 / 5.35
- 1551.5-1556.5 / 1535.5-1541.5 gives 0.93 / 4.97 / 5.35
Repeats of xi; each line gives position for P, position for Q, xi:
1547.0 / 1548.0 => 0.02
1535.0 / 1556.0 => 0.22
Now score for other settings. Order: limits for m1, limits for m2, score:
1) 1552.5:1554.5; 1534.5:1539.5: 1.48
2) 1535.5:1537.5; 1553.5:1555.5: 0.65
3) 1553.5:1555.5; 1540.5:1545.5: 1.45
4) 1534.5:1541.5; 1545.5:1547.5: 0.92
